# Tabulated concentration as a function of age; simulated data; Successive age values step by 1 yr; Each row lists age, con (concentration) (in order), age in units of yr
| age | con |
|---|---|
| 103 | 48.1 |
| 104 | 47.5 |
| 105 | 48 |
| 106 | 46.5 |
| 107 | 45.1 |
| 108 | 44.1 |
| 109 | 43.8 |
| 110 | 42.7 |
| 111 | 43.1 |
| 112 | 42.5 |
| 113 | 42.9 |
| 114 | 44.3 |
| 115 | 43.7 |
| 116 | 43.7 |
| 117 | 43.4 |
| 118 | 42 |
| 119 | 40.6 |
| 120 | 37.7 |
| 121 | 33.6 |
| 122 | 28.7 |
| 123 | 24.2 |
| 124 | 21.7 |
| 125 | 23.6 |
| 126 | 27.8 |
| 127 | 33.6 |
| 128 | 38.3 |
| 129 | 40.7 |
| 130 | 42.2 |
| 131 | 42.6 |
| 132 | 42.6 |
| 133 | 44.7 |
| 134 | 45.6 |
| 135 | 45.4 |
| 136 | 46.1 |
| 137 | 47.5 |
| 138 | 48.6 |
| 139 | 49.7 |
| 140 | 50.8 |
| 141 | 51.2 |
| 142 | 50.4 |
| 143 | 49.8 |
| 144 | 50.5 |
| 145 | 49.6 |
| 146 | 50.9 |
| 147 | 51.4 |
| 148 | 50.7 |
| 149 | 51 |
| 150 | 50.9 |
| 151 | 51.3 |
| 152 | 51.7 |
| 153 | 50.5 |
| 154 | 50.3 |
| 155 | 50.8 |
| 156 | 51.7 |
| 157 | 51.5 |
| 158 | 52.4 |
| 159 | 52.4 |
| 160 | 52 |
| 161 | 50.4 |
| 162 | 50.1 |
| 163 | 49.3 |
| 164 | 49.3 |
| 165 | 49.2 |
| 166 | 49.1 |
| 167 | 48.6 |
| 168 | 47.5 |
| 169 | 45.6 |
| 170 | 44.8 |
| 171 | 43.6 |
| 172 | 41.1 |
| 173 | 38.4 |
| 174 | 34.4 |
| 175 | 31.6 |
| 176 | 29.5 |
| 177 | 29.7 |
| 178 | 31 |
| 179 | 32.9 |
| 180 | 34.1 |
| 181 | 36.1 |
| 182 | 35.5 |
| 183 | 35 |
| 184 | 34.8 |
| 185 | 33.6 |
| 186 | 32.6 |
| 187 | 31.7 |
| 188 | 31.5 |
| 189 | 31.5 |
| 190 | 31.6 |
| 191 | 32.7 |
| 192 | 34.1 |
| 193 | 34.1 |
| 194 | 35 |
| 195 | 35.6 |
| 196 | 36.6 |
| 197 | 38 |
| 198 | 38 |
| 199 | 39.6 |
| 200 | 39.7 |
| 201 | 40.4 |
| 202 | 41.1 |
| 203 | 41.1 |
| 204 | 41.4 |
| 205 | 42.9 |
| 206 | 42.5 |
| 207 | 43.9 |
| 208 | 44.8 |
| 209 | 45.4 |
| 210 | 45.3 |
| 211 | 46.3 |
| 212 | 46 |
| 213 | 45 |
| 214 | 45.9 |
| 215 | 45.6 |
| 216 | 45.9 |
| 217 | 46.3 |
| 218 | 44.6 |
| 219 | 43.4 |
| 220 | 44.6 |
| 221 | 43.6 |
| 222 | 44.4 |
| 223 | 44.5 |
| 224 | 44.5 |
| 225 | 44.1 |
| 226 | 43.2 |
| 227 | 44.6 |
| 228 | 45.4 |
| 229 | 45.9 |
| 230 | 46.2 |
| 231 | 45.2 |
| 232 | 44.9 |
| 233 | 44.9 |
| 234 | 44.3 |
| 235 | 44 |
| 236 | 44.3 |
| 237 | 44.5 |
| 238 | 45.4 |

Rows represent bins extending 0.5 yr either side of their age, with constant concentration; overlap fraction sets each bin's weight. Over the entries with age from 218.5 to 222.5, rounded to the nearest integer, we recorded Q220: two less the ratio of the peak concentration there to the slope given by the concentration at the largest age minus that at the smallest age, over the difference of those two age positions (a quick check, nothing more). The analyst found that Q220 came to -132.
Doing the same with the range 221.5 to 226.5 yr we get 150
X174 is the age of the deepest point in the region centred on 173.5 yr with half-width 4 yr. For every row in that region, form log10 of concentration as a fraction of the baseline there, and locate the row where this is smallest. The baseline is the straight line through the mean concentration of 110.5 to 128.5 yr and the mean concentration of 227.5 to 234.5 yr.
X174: 176 yr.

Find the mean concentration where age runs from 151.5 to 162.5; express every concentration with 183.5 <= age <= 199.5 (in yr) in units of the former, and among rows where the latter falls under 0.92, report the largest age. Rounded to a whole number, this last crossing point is 199 yr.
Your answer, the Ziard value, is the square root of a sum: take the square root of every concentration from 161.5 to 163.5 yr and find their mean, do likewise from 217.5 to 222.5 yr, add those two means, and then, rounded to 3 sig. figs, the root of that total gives 3.70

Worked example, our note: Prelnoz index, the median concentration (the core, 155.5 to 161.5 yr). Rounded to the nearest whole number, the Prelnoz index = 52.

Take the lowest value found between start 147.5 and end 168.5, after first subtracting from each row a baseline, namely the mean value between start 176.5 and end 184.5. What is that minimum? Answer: 14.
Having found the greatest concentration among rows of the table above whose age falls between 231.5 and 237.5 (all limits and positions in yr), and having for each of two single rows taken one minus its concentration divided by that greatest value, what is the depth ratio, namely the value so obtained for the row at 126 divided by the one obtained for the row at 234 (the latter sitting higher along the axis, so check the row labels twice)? 28.5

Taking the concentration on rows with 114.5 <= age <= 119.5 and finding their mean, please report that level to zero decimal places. 43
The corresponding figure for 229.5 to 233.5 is 45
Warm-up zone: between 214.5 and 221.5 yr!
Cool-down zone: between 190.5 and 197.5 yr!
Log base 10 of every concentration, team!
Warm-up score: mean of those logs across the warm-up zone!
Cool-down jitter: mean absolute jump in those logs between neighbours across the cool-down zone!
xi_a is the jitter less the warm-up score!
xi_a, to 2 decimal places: -1.64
